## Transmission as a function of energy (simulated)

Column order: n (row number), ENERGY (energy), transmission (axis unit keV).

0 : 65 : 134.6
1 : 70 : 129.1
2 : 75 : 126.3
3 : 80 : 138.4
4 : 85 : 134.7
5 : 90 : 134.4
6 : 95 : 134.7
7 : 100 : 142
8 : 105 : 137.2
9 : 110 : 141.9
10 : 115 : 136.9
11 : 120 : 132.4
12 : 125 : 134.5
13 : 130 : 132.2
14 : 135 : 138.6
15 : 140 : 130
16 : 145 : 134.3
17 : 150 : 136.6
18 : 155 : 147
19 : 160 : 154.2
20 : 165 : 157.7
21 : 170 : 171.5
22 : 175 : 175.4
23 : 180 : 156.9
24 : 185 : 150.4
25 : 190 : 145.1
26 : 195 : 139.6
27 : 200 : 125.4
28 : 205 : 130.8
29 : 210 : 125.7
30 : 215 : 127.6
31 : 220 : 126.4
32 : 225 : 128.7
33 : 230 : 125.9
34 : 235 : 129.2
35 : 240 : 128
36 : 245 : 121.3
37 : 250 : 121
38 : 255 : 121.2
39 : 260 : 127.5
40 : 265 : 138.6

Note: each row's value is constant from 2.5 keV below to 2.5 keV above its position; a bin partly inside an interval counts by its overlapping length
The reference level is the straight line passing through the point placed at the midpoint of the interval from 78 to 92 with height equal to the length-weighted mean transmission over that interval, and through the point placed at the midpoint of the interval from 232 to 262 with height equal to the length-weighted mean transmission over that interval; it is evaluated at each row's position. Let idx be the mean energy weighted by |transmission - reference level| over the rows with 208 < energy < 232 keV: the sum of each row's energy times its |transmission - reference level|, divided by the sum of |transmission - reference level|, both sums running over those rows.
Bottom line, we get 218.9 keV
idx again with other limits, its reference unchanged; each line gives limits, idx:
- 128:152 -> 141.8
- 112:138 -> 127.3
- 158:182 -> 170.8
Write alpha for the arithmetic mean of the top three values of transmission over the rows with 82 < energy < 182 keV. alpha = 168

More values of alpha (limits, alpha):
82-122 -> 140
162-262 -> 168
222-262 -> 129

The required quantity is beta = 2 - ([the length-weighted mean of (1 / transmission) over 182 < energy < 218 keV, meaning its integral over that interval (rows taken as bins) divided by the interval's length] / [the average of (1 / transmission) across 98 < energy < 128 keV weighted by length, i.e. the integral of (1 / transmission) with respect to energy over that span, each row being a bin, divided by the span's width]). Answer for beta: 0.98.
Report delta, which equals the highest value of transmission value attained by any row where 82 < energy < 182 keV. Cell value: 175.4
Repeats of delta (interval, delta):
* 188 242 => 145.1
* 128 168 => 157.7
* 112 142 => 138.6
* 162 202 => 175.4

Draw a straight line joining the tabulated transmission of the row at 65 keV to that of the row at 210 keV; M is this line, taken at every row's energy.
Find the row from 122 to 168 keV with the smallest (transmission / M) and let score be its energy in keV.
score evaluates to 140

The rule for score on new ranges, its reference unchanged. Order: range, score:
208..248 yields 245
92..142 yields 140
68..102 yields 75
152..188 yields 155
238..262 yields 245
